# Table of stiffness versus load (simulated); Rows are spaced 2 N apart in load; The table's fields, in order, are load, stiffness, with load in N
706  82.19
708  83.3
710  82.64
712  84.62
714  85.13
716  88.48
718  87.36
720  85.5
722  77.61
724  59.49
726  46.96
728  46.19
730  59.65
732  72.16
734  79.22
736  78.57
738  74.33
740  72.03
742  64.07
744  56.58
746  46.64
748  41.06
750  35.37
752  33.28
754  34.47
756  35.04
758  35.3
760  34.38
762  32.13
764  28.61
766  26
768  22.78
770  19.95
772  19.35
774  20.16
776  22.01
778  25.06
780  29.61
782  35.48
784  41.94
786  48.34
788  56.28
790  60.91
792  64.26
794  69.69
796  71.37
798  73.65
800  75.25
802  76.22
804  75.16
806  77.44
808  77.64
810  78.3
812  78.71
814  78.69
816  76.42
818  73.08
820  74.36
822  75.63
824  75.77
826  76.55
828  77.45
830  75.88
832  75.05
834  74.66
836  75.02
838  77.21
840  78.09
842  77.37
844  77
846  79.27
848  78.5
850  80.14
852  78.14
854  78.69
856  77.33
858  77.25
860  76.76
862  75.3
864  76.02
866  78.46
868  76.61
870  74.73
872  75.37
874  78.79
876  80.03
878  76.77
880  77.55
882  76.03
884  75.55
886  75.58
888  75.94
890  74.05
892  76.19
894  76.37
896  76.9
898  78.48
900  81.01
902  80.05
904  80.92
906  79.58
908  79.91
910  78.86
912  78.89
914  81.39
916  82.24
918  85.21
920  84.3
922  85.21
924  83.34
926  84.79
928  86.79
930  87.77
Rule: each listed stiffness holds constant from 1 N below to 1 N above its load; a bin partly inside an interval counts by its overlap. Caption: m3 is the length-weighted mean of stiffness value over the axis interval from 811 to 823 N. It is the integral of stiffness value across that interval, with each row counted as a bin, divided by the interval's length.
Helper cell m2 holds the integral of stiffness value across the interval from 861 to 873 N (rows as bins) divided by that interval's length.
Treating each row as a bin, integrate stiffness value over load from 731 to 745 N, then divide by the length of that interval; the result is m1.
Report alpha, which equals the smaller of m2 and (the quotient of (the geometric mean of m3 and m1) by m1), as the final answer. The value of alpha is 1.04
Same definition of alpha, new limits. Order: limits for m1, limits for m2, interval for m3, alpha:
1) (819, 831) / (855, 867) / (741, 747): 0.86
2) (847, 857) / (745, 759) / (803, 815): 0.99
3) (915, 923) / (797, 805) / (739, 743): 0.90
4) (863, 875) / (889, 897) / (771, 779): 0.53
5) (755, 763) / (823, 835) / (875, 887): 1.50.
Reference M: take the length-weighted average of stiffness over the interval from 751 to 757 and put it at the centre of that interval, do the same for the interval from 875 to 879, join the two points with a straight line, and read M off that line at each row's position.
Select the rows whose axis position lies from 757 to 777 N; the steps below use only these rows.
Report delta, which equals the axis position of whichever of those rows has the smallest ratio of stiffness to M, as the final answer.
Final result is 772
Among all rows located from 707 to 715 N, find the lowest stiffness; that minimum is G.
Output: 82.64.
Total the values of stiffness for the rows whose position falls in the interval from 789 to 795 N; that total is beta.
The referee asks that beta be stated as 195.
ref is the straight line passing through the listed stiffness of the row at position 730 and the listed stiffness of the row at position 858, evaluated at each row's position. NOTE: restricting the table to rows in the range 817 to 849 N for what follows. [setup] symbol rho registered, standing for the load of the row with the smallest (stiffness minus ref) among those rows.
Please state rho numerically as 834 N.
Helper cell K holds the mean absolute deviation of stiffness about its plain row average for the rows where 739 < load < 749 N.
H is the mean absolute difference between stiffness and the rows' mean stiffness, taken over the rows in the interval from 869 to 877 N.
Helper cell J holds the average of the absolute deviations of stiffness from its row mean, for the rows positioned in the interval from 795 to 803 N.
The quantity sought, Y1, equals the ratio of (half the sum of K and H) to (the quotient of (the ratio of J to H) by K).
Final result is 79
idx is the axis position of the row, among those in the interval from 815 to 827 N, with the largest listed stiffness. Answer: 826 N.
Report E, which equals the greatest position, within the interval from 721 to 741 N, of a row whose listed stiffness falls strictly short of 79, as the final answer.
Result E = 740 N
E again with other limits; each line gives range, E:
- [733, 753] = 752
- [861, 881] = 880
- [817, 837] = 836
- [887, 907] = 898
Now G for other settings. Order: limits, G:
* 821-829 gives 75.63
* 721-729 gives 46.19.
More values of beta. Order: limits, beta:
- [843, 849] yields 235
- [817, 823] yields 223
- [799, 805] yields 227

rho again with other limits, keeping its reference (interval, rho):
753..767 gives 766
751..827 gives 772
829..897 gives 890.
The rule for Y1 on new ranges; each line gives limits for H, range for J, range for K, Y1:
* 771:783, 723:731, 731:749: 69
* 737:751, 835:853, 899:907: 44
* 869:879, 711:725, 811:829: 1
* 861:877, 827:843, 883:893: 1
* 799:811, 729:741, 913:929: 0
